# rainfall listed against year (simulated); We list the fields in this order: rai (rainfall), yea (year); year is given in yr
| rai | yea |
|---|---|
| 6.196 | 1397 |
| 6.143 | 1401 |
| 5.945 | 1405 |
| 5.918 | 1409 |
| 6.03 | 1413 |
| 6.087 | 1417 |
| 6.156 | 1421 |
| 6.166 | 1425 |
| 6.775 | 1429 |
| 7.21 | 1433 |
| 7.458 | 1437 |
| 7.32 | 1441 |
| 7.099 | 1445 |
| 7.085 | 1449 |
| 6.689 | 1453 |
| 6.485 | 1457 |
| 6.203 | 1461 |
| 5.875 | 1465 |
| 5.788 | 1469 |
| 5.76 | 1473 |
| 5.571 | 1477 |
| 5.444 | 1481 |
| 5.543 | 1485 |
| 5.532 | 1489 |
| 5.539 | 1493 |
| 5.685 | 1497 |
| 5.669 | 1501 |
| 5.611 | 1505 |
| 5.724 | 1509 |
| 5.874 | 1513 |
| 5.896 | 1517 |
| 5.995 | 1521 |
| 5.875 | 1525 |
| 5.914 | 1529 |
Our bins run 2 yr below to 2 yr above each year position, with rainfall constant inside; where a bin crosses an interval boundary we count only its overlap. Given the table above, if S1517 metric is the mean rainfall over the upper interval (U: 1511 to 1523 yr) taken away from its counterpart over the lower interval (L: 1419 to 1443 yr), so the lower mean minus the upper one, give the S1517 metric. 0.9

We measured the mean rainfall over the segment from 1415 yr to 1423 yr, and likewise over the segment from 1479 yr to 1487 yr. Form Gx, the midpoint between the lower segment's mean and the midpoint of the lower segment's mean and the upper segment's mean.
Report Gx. 6.0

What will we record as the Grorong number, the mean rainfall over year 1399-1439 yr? 6.4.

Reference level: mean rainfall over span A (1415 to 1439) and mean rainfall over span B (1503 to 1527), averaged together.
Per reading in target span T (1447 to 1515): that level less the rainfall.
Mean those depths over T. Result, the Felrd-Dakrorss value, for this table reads 0.3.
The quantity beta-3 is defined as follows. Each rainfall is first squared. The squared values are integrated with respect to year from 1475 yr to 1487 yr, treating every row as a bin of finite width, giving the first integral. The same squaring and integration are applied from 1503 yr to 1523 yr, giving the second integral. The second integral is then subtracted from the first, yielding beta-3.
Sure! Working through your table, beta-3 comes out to -312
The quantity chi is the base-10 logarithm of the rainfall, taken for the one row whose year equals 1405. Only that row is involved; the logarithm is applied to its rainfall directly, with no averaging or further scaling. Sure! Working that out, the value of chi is 0.774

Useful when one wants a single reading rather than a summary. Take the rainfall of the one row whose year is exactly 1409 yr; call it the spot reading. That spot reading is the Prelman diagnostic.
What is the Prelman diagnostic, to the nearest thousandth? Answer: 5.918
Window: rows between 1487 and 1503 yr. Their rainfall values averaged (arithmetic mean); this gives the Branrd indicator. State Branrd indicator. 5.6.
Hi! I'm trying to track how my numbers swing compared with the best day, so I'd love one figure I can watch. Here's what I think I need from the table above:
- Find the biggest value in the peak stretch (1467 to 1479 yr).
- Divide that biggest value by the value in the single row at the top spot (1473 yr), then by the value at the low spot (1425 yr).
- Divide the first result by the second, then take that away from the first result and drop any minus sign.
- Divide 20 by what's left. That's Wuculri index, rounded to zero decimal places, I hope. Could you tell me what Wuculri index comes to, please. 305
